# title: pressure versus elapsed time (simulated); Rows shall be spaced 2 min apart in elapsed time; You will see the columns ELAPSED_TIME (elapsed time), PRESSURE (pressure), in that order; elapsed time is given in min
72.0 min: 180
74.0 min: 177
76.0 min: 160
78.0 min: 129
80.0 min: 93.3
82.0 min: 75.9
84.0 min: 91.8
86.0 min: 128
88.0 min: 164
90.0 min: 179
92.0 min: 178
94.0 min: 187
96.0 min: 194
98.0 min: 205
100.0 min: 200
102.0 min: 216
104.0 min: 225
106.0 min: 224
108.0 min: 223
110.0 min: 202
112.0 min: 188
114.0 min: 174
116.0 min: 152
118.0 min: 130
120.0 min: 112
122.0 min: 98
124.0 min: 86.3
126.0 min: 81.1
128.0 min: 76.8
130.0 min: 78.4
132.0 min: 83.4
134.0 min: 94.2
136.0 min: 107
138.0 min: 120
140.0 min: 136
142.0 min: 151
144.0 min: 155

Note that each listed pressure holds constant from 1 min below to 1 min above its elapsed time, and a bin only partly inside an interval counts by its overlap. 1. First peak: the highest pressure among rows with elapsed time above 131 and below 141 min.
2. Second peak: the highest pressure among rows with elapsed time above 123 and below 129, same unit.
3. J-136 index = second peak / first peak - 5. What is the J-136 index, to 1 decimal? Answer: -4.4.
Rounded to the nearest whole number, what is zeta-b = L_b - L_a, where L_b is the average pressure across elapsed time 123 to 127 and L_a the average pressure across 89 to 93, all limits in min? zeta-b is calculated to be -95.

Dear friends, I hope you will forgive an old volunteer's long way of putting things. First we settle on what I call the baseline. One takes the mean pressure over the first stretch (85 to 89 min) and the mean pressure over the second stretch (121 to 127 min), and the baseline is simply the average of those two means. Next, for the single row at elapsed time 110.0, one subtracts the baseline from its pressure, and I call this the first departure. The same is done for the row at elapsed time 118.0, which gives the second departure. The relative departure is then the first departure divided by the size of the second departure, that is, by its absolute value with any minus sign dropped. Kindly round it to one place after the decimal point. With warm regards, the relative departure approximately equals 6.6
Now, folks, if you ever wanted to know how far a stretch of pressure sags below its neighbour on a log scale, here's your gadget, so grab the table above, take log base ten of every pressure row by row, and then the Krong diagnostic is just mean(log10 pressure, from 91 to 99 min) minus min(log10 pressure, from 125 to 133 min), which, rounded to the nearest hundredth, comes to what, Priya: 0.40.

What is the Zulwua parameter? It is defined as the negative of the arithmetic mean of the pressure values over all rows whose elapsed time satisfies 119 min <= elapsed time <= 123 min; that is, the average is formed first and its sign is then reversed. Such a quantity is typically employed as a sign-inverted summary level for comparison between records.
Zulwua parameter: -105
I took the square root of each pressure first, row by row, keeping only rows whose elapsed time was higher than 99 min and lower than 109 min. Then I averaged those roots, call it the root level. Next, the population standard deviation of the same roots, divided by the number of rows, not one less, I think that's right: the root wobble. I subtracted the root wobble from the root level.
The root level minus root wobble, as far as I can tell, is 14.4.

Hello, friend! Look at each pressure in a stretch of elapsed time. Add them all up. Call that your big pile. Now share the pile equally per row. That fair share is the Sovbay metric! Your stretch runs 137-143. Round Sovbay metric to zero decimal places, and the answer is 136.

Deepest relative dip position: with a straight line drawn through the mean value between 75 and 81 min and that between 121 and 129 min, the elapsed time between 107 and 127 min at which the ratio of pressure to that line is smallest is 126.0 min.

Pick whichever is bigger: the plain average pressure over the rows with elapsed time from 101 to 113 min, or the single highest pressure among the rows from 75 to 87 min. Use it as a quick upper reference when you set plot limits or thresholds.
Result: 213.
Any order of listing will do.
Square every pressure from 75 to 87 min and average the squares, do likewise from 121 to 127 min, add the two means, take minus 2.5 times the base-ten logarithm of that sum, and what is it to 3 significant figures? -10.8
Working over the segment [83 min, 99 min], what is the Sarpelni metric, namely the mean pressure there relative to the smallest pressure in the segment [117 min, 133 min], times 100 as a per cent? 216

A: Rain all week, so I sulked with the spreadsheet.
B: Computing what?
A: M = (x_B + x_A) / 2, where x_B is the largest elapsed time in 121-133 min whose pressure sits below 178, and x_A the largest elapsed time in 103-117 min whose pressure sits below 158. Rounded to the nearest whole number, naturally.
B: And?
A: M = 124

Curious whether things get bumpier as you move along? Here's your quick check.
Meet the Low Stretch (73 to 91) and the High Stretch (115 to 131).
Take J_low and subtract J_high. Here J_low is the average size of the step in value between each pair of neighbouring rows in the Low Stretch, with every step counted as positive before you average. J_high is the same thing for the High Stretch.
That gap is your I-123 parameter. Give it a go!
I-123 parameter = 15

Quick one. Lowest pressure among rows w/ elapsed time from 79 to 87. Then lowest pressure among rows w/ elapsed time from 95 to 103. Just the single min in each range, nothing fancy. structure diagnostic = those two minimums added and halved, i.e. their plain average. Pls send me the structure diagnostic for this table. 135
